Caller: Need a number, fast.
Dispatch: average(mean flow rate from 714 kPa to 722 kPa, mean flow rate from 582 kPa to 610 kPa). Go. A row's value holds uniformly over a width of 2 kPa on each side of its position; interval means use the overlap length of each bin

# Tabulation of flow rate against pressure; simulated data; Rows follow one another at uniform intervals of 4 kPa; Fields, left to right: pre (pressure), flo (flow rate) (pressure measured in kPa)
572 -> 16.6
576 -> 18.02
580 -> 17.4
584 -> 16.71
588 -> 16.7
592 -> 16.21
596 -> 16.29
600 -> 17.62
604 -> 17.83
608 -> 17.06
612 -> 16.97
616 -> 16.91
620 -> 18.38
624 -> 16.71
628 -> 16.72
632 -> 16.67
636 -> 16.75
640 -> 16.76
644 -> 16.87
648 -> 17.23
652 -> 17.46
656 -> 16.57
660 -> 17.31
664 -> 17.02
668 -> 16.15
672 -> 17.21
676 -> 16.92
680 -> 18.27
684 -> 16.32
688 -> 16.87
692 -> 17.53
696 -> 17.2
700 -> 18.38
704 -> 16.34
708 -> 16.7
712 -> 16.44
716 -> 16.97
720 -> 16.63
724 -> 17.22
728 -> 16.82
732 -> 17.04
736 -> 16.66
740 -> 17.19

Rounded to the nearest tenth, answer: 16.9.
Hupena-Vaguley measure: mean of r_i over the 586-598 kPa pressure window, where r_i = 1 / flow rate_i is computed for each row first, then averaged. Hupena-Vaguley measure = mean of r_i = 0.0610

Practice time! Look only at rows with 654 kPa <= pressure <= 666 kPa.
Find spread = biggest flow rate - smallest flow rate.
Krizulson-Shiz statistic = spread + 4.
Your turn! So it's 4.7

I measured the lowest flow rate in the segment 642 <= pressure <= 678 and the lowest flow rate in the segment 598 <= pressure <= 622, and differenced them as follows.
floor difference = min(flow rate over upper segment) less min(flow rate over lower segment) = -0.8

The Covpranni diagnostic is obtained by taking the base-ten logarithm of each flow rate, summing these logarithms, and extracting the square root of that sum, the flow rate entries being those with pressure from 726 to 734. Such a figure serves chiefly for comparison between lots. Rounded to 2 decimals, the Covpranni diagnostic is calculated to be 1.57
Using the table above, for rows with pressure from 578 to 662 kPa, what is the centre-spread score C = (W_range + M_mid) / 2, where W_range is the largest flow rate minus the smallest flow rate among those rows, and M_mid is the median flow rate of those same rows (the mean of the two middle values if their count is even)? 9.5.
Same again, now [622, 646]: 8.5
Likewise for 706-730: 8.8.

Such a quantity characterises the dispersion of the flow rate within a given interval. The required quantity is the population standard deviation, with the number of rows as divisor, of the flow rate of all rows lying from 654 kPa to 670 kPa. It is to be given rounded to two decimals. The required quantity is 0.44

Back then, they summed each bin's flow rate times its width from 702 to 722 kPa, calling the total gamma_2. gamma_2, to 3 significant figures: 332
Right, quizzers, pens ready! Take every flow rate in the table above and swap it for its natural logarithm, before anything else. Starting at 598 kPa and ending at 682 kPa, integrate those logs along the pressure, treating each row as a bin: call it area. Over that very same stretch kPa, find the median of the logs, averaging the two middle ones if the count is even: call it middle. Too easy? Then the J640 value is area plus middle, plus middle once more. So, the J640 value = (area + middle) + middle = 244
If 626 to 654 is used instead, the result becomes 85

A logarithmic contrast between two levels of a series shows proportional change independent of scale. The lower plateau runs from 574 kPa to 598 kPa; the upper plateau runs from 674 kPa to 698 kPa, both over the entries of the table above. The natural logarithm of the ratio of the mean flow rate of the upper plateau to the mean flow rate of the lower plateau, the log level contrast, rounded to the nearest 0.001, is 0.017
